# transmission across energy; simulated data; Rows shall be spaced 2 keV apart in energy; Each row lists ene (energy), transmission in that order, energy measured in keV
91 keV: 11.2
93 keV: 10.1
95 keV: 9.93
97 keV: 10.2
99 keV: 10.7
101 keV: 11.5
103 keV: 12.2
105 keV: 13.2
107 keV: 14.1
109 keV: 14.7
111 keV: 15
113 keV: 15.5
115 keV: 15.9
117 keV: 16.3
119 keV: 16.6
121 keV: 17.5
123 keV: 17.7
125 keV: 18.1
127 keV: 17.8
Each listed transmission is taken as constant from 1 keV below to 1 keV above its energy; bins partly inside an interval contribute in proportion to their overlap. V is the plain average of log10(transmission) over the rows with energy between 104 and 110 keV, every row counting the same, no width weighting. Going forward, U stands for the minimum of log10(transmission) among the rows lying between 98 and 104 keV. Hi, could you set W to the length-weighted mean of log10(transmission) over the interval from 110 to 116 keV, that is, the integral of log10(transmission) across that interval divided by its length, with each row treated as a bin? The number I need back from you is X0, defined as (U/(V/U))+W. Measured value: 2.11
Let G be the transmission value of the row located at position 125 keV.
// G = 18.1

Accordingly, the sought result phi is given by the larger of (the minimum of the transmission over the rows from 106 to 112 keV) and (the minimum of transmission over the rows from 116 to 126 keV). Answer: 16.3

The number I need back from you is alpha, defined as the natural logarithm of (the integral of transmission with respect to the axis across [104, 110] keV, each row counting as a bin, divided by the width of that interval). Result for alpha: 2.64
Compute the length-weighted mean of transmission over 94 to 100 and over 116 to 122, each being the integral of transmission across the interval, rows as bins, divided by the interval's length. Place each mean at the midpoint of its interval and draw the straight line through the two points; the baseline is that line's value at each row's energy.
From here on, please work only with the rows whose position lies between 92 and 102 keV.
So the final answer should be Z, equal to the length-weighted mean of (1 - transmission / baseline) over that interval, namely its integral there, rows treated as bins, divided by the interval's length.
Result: -0.023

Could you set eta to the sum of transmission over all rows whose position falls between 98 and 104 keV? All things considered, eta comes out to 34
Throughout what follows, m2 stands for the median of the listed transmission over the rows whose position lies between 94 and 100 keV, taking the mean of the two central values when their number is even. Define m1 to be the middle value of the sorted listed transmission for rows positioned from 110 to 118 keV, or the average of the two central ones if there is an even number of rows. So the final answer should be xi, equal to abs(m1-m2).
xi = 5.5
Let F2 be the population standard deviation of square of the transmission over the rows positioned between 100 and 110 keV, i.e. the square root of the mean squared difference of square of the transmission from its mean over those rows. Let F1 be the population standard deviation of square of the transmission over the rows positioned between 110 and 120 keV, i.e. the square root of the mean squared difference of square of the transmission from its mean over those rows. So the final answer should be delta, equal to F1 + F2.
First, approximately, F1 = 17.9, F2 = 31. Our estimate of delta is 49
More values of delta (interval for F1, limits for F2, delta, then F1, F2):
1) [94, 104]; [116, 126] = 42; 18.6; 23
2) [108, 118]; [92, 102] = 30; 18.0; 12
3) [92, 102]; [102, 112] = 40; 12.2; 28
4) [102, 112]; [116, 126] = 51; 27.9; 23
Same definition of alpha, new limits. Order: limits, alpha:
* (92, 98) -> 2.31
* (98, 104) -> 2.44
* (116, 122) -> 2.82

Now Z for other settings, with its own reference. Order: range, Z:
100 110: -0.037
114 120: -0.004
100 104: -0.008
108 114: -0.045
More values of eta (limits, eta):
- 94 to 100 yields 31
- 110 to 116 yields 46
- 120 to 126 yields 53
